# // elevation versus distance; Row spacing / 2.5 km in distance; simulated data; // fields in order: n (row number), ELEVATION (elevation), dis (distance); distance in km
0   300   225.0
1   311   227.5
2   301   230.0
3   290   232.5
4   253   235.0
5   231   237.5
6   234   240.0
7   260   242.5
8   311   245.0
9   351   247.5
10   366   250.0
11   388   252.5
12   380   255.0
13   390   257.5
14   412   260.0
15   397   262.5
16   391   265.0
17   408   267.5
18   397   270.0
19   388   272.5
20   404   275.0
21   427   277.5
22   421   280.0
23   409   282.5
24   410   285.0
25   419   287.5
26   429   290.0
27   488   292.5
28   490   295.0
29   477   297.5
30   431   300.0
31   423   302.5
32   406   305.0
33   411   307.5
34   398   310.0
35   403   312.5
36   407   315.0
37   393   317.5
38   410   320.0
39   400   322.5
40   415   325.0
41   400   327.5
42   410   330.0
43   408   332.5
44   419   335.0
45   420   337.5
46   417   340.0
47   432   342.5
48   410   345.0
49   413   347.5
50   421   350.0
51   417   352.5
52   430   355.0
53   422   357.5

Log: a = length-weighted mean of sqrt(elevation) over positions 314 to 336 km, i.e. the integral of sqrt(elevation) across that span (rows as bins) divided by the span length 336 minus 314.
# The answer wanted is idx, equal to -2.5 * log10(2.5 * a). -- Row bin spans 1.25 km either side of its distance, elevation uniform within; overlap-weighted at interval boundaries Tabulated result -4.26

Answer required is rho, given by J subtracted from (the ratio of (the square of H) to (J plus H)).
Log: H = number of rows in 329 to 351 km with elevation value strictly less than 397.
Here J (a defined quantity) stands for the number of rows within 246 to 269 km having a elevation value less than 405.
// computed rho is -7.0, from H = 0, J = 7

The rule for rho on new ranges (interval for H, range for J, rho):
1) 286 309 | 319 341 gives -2.0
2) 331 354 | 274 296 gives -1.0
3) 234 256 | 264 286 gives 2.2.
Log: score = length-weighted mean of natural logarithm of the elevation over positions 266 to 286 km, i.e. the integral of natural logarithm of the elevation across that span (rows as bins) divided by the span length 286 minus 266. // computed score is 6.01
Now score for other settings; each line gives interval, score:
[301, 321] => 6.01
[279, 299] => 6.09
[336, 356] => 6.04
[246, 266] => 5.95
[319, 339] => 6.02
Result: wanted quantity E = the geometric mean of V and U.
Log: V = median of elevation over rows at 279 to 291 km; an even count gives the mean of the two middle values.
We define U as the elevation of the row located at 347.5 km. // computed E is 416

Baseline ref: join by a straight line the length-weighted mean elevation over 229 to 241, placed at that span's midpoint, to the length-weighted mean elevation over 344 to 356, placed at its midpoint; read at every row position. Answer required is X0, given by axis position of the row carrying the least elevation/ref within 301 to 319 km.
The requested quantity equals 317.5 km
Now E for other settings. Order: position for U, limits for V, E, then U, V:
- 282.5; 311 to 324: 406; 409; 403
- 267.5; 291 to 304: 441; 408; 477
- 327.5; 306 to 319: 401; 400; 403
